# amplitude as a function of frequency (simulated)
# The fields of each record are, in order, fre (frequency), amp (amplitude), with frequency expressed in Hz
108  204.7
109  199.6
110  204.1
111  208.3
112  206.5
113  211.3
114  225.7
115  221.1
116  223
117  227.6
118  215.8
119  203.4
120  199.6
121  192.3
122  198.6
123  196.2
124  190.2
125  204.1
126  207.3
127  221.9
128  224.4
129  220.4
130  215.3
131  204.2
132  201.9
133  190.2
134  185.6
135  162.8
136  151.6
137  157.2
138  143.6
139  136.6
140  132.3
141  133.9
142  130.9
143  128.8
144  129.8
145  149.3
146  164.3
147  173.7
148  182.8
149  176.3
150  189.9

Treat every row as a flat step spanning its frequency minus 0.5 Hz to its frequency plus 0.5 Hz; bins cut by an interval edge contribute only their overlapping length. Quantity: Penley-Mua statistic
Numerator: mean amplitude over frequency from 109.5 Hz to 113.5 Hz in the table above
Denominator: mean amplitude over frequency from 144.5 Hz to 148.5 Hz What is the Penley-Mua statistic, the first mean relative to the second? 1.24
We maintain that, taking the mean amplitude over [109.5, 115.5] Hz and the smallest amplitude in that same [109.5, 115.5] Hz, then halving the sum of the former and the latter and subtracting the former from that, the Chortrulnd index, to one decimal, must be -4.4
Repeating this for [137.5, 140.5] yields -2.6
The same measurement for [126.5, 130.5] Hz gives -2.6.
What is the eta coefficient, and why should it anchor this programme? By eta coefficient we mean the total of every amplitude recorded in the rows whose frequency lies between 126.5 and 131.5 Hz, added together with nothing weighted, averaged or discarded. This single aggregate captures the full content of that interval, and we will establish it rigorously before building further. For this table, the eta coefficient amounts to 1086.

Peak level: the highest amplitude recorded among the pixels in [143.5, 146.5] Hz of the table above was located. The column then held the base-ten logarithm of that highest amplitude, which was 2.22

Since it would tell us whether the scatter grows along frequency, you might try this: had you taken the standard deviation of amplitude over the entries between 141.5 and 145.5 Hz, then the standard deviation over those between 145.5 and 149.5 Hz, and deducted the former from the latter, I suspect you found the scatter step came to -2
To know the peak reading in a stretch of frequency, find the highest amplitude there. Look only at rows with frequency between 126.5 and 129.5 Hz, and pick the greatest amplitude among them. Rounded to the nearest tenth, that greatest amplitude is 224.4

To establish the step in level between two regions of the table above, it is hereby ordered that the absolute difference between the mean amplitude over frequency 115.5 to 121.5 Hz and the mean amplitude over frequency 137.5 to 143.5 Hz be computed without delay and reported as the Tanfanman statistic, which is 76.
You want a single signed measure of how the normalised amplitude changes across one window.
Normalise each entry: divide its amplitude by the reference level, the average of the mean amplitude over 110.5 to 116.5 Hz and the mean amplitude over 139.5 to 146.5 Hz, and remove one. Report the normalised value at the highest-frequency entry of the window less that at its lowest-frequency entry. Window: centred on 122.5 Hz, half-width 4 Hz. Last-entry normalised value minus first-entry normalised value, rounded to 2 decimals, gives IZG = 0.02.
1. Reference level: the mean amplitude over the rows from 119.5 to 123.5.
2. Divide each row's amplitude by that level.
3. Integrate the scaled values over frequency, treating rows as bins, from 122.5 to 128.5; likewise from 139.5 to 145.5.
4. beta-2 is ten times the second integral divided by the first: 6.5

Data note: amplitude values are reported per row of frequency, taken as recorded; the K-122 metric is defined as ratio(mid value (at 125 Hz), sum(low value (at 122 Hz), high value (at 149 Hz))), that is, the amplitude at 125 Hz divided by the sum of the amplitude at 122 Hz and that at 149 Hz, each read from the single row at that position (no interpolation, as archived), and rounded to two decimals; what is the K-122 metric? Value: 0.54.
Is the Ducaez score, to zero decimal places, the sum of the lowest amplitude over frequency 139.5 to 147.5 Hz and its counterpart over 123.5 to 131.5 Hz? 319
